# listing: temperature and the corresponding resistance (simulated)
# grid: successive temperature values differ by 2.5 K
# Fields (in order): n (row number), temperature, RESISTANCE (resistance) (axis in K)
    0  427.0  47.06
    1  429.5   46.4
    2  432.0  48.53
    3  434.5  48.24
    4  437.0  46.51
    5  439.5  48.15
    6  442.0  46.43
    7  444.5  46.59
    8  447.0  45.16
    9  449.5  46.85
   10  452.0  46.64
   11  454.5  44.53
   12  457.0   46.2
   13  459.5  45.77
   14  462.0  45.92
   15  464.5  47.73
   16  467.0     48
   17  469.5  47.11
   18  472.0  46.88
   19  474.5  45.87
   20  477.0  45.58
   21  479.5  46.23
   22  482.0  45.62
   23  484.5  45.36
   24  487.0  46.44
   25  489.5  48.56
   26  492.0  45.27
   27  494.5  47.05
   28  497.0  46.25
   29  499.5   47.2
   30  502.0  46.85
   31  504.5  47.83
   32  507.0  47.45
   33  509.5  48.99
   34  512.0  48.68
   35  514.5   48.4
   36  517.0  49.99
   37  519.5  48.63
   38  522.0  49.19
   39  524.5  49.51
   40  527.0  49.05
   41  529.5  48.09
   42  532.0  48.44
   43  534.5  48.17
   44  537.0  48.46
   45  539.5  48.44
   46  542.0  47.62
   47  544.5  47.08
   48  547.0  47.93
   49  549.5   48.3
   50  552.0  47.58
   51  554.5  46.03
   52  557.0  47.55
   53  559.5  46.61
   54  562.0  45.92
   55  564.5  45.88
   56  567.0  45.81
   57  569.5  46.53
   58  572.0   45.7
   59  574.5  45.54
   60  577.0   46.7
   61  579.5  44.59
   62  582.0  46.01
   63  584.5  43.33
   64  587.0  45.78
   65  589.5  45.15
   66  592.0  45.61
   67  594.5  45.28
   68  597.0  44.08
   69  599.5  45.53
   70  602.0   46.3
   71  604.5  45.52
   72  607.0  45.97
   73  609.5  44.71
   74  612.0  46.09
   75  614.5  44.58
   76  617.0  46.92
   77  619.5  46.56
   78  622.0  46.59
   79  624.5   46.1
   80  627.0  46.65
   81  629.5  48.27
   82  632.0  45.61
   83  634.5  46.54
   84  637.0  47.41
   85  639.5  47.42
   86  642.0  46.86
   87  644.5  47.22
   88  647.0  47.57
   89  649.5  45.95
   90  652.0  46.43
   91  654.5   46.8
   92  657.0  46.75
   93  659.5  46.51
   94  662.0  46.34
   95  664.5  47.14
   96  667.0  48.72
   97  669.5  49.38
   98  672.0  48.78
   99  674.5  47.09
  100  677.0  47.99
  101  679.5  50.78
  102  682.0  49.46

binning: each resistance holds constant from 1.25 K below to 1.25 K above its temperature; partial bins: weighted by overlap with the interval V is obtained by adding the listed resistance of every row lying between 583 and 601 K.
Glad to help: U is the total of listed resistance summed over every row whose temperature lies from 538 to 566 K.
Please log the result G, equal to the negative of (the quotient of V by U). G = -0.6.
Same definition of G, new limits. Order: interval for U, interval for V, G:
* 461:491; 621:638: -0.6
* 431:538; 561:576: -0.1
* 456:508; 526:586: -1.1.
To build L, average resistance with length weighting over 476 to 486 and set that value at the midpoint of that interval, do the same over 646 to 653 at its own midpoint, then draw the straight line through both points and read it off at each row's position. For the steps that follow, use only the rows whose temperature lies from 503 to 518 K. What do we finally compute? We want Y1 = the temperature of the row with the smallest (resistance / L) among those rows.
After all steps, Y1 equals 507.0 K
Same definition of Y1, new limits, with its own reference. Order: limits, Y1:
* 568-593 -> 584.5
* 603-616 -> 614.5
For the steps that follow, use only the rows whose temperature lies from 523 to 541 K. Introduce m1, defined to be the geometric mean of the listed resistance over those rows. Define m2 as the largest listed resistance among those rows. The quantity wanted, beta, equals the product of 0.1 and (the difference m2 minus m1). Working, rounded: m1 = 48.6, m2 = 49.51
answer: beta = 0.092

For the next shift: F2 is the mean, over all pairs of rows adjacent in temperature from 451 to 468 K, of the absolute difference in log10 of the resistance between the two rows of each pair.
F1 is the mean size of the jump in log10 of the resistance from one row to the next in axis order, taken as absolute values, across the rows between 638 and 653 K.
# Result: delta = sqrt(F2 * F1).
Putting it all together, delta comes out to 0.008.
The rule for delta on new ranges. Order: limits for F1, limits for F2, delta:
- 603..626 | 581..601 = 0.011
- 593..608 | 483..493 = 0.013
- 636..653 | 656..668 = 0.006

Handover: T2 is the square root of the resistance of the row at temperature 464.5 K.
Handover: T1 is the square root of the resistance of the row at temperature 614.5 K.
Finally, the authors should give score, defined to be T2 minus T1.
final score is 0.23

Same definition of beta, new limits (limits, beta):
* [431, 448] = 0.146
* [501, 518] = 0.169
